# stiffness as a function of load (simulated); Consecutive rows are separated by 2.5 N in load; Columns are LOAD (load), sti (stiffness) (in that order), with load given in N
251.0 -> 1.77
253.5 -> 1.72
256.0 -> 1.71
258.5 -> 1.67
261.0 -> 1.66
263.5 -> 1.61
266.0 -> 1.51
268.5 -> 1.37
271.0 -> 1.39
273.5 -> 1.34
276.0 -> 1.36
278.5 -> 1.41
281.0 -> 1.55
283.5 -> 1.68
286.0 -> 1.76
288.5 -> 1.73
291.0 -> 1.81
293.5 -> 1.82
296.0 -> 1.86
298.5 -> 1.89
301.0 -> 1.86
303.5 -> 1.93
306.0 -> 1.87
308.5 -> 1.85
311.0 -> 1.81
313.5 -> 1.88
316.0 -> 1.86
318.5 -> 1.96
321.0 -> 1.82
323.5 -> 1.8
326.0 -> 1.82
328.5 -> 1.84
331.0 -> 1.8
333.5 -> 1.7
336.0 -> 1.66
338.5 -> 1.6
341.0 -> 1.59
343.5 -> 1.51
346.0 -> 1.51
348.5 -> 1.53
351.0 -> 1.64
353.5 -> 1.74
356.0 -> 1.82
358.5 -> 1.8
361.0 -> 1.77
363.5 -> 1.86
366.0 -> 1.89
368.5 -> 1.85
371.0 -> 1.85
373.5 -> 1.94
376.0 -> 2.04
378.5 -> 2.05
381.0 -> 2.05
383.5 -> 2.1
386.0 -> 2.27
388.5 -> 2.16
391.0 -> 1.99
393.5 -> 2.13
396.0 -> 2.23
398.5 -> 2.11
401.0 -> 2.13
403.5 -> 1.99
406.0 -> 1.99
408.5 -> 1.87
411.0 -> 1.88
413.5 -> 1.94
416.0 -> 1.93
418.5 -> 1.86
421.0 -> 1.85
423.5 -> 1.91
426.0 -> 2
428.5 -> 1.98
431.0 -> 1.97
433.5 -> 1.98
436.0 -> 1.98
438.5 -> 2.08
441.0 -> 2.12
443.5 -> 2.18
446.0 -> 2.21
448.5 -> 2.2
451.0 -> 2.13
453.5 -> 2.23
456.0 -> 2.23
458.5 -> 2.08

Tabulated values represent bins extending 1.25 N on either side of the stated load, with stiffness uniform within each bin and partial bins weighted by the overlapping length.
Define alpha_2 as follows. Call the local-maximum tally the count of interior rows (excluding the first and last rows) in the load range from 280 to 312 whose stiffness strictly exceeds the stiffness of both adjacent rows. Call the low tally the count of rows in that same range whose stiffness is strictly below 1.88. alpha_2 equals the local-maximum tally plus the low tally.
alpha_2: 14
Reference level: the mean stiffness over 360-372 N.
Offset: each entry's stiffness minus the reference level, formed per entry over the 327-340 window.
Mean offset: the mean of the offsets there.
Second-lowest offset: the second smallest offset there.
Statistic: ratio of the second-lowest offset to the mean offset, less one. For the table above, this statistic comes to 0.5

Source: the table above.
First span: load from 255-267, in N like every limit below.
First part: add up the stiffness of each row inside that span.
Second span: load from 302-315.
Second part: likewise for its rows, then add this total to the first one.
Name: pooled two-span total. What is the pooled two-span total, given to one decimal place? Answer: 17.5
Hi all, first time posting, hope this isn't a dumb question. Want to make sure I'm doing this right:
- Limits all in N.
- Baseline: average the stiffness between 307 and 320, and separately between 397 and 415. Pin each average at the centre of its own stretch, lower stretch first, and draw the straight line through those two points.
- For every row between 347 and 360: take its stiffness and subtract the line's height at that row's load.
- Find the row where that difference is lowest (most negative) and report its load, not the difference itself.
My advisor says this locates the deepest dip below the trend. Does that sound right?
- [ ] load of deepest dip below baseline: 348.5 N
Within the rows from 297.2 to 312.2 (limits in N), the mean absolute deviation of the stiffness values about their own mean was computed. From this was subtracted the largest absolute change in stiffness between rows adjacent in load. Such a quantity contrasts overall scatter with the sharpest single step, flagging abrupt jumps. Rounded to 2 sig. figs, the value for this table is -0.042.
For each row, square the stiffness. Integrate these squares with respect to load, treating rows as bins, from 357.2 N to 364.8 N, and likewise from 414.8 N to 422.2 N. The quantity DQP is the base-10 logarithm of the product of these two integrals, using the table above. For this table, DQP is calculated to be 2.81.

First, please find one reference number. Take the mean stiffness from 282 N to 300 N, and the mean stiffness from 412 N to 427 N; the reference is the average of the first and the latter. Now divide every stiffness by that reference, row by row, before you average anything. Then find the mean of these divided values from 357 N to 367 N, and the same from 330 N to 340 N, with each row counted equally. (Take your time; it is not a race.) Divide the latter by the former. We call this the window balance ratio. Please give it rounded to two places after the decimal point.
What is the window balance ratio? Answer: 0.92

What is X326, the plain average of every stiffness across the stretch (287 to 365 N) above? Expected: 1.77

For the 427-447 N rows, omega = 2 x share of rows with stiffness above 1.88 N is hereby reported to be 2.0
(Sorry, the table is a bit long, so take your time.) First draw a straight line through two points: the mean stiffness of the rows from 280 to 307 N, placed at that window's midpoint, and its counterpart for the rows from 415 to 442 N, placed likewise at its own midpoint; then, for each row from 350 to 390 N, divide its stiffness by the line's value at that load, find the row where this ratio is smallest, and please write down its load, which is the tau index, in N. 351.0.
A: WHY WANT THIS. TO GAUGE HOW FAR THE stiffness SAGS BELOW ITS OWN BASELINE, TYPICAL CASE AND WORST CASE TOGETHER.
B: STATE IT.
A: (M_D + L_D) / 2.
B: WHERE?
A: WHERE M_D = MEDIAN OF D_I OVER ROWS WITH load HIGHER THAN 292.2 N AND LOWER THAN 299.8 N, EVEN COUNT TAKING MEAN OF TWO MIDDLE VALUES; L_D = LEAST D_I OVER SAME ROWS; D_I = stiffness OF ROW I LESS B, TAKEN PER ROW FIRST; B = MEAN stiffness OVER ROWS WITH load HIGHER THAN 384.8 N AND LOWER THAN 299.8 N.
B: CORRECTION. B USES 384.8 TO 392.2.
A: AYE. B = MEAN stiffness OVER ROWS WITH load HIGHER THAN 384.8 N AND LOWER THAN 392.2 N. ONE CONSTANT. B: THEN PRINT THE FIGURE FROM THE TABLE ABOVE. -0.30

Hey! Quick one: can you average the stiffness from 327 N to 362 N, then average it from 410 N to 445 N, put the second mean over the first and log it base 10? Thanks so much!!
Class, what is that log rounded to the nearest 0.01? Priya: 0.07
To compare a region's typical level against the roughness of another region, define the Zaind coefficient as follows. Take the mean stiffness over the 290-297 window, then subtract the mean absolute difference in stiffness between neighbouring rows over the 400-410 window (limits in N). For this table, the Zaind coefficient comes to 1.74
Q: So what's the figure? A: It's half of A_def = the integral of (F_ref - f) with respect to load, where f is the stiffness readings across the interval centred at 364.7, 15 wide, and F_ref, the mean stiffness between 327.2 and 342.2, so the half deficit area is -1.0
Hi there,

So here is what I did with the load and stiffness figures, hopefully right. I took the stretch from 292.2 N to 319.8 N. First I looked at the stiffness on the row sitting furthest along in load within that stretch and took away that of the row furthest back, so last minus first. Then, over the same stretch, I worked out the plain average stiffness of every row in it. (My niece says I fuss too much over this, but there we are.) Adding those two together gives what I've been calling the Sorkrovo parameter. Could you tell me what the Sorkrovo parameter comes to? 2.01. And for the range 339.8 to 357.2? 1.85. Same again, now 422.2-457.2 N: 2.41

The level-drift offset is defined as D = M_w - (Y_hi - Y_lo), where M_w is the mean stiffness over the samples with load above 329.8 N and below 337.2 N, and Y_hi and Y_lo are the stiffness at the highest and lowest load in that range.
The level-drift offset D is 1.86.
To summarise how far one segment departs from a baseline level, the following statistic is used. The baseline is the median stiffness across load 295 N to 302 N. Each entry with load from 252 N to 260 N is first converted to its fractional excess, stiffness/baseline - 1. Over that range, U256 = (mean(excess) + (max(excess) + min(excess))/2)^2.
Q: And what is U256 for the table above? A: 0.03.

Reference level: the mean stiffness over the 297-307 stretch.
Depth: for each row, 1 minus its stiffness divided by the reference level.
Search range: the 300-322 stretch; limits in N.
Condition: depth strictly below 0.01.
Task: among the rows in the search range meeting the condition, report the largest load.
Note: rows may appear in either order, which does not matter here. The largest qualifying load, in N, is 318.5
